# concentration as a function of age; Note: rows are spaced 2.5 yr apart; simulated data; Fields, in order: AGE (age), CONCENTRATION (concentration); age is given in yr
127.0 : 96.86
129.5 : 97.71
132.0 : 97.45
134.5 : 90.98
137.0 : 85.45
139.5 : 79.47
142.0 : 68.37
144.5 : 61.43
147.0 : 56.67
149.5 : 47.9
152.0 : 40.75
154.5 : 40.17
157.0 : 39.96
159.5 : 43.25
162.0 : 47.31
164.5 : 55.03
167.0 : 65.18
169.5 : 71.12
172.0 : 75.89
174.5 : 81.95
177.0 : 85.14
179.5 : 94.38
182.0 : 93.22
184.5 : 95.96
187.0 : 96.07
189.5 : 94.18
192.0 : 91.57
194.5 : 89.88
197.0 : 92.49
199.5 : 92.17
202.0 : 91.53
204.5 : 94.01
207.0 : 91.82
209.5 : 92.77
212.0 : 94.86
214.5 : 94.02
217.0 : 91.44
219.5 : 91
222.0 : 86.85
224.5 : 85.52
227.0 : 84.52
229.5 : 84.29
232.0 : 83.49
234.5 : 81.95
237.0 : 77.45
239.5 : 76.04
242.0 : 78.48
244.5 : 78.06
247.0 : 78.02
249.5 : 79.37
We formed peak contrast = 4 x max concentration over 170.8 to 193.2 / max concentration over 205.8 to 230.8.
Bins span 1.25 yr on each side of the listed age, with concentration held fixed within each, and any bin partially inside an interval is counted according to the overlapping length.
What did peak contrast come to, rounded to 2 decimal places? 4.05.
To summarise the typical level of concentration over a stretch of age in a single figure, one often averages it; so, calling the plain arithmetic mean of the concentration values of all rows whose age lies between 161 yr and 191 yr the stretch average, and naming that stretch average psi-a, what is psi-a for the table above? 80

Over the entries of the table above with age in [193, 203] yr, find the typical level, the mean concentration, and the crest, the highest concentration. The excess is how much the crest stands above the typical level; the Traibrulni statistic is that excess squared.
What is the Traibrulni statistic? 1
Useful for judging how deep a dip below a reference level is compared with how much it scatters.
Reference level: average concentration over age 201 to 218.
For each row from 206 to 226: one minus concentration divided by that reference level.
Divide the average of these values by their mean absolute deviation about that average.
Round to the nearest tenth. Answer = 0.8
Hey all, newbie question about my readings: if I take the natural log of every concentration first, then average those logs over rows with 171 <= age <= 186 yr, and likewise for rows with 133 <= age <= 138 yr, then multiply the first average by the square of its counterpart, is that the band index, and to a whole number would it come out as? 90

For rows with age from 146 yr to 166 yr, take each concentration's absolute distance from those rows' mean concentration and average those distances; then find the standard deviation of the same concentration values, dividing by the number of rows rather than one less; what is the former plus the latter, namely 12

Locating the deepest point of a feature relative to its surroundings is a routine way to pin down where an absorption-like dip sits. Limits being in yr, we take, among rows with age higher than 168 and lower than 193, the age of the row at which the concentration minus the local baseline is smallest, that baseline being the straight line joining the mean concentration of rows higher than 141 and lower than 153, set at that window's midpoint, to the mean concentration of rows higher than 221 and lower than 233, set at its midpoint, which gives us 169.5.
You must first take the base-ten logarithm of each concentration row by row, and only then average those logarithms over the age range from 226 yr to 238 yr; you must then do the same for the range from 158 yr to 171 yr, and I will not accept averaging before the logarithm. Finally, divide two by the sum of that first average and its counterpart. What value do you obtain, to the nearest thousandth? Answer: 0.547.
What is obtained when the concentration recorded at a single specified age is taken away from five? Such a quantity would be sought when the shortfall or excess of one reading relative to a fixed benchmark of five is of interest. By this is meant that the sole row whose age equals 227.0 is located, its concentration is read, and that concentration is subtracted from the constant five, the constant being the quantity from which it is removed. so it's -80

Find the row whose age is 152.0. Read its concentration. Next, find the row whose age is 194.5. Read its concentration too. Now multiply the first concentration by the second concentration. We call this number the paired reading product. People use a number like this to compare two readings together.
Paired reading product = 3663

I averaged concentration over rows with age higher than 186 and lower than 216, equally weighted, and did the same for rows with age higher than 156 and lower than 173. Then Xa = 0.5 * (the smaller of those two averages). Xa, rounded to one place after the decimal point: 28.4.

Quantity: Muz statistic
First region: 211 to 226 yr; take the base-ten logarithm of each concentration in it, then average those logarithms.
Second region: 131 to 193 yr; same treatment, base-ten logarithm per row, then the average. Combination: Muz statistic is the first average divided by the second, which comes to 1.065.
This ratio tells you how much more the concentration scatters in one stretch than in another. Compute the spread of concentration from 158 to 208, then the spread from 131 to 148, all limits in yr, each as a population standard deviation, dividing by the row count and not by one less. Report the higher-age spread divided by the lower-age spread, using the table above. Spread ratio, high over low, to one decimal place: 1.2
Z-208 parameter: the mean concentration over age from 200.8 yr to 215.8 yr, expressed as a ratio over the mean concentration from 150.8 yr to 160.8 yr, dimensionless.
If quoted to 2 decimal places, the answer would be 2.27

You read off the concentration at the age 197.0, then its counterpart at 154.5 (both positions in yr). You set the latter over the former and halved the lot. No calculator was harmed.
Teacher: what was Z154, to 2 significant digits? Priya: 0.22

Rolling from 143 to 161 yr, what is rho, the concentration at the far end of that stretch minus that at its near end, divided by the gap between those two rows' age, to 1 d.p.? -1.2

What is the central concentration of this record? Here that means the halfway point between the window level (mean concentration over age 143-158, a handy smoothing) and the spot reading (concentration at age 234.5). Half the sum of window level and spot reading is 65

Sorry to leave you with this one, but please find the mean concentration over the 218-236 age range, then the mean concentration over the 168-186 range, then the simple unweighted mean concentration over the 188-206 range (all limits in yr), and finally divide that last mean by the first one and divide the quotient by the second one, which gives 0.0127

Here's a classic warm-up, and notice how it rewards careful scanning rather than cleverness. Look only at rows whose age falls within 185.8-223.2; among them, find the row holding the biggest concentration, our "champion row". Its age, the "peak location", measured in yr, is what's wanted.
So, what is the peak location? 187.0 yr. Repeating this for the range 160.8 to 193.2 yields 187.0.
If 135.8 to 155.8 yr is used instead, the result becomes 137.0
